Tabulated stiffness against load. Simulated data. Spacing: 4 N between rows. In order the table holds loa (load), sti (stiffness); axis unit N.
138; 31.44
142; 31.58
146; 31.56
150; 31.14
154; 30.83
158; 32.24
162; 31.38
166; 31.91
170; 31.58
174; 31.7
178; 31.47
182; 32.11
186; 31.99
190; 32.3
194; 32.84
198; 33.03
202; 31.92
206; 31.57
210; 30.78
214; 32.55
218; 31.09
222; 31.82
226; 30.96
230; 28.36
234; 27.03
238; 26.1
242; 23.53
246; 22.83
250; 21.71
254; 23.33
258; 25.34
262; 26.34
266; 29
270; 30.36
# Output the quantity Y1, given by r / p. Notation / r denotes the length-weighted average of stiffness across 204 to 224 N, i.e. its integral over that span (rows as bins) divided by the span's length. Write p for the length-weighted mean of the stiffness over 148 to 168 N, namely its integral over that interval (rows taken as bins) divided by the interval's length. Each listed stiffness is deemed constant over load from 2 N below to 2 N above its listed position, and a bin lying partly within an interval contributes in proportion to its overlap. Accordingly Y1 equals 1.00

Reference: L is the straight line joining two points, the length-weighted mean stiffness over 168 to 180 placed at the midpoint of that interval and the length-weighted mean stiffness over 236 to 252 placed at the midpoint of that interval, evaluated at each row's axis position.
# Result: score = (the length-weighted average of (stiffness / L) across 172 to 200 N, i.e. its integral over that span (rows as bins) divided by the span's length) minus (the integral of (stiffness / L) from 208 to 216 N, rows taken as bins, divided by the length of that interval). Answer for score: -0.10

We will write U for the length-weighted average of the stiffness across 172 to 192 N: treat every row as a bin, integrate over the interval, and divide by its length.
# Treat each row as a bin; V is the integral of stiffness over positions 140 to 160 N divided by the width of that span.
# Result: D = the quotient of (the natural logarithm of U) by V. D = 0.110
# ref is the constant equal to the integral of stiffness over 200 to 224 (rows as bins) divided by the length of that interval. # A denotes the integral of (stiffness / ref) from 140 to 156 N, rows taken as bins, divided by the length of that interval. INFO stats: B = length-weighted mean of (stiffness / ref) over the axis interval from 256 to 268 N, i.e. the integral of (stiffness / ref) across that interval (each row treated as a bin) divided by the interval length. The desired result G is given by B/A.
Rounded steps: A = 0.989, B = 0.850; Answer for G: 0.86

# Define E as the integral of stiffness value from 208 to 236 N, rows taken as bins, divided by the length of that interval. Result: 30.4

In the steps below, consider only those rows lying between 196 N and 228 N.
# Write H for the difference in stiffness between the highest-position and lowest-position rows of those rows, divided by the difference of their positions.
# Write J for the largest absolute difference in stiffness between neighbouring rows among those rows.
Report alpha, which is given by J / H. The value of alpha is -24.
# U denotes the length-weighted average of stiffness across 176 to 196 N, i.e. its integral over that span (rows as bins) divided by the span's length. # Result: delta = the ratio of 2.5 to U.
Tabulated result 0.078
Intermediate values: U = 32.1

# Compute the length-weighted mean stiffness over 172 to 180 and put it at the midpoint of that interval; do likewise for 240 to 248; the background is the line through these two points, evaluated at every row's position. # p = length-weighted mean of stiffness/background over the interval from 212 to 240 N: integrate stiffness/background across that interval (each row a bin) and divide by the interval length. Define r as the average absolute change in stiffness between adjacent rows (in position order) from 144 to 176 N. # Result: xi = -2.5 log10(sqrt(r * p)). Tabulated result 0.2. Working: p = 1.17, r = 0.6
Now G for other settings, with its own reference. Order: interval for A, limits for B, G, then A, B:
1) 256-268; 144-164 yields 1.17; 0.850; 0.994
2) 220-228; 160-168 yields 1.01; 0.993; 1.001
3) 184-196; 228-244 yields 0.81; 1.024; 0.830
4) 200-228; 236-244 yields 0.79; 0.997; 0.785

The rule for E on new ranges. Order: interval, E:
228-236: 27.7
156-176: 31.8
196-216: 32.0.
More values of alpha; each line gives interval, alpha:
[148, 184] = 47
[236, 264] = 257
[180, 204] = -117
